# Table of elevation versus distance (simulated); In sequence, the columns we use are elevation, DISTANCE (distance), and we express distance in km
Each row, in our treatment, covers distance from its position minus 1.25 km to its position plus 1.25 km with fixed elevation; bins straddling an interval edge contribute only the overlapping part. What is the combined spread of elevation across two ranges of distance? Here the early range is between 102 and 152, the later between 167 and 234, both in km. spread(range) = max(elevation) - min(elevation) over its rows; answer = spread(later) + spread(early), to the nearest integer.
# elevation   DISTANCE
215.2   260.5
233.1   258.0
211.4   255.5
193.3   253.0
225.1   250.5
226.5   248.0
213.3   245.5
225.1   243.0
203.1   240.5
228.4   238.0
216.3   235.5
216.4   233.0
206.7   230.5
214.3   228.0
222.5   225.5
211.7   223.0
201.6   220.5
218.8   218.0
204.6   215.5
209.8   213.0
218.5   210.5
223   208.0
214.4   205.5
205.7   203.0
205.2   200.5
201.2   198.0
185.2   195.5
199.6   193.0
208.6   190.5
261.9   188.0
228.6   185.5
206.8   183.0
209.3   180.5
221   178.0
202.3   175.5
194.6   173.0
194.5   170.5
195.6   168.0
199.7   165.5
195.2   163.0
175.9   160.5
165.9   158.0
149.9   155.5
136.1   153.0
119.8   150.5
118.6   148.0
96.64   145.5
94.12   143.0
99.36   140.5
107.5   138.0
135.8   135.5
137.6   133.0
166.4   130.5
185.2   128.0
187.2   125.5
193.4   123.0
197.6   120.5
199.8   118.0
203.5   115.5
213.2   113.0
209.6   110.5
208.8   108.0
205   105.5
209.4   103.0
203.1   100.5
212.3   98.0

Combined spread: 196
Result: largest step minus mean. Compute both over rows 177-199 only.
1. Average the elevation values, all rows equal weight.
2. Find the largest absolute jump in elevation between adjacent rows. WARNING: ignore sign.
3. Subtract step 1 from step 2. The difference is -160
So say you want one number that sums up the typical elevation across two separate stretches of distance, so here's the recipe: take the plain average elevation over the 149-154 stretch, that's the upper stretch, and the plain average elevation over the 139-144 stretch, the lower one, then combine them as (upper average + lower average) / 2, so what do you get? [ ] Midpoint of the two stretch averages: 112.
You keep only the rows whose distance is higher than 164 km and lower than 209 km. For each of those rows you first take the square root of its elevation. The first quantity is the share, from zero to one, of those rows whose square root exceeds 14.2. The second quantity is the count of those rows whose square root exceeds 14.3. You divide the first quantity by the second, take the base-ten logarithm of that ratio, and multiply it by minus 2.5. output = 3.03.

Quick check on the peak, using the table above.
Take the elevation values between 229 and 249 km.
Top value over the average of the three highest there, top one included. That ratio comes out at 1.01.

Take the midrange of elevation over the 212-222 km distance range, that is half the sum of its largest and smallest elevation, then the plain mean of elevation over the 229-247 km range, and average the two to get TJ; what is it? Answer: 213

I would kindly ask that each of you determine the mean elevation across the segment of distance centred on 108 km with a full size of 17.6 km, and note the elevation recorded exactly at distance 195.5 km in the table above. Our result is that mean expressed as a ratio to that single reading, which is 1.12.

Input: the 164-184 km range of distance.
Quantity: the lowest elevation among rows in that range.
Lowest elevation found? 194.5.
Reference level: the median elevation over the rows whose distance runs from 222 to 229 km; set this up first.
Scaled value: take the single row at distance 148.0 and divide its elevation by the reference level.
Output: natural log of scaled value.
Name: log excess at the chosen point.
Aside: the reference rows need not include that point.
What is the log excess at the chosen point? -0.59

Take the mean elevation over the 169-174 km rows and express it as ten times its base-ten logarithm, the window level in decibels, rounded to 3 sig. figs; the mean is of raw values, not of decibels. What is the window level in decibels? 22.9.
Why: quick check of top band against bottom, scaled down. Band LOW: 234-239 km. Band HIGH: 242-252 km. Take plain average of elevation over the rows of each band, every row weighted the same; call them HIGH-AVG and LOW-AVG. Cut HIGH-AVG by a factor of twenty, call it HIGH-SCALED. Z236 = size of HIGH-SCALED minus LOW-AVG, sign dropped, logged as 211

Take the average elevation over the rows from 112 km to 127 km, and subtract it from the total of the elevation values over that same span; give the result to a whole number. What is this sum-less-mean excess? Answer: 996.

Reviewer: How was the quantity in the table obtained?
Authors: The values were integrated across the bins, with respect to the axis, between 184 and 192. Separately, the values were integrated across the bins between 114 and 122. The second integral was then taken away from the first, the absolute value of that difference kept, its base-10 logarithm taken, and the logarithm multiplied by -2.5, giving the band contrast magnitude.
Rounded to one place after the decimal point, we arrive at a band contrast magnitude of -6.0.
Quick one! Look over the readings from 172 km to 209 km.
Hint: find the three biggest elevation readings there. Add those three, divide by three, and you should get 238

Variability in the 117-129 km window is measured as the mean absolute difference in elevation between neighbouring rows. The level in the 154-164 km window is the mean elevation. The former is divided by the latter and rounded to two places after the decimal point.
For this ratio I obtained 0.02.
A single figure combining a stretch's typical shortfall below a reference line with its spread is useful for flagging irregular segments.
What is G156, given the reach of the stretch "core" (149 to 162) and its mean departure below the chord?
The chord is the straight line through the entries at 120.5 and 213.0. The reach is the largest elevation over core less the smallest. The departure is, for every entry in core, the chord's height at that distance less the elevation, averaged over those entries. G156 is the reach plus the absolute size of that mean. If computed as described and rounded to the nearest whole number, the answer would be 109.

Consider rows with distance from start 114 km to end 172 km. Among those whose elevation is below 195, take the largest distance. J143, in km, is 170.5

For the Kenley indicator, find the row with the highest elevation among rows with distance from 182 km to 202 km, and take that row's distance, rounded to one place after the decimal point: 188.0 km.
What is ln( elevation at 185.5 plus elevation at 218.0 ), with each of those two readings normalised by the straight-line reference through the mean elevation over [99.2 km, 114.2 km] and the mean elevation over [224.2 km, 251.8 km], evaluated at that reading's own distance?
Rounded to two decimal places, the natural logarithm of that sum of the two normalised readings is 0.73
